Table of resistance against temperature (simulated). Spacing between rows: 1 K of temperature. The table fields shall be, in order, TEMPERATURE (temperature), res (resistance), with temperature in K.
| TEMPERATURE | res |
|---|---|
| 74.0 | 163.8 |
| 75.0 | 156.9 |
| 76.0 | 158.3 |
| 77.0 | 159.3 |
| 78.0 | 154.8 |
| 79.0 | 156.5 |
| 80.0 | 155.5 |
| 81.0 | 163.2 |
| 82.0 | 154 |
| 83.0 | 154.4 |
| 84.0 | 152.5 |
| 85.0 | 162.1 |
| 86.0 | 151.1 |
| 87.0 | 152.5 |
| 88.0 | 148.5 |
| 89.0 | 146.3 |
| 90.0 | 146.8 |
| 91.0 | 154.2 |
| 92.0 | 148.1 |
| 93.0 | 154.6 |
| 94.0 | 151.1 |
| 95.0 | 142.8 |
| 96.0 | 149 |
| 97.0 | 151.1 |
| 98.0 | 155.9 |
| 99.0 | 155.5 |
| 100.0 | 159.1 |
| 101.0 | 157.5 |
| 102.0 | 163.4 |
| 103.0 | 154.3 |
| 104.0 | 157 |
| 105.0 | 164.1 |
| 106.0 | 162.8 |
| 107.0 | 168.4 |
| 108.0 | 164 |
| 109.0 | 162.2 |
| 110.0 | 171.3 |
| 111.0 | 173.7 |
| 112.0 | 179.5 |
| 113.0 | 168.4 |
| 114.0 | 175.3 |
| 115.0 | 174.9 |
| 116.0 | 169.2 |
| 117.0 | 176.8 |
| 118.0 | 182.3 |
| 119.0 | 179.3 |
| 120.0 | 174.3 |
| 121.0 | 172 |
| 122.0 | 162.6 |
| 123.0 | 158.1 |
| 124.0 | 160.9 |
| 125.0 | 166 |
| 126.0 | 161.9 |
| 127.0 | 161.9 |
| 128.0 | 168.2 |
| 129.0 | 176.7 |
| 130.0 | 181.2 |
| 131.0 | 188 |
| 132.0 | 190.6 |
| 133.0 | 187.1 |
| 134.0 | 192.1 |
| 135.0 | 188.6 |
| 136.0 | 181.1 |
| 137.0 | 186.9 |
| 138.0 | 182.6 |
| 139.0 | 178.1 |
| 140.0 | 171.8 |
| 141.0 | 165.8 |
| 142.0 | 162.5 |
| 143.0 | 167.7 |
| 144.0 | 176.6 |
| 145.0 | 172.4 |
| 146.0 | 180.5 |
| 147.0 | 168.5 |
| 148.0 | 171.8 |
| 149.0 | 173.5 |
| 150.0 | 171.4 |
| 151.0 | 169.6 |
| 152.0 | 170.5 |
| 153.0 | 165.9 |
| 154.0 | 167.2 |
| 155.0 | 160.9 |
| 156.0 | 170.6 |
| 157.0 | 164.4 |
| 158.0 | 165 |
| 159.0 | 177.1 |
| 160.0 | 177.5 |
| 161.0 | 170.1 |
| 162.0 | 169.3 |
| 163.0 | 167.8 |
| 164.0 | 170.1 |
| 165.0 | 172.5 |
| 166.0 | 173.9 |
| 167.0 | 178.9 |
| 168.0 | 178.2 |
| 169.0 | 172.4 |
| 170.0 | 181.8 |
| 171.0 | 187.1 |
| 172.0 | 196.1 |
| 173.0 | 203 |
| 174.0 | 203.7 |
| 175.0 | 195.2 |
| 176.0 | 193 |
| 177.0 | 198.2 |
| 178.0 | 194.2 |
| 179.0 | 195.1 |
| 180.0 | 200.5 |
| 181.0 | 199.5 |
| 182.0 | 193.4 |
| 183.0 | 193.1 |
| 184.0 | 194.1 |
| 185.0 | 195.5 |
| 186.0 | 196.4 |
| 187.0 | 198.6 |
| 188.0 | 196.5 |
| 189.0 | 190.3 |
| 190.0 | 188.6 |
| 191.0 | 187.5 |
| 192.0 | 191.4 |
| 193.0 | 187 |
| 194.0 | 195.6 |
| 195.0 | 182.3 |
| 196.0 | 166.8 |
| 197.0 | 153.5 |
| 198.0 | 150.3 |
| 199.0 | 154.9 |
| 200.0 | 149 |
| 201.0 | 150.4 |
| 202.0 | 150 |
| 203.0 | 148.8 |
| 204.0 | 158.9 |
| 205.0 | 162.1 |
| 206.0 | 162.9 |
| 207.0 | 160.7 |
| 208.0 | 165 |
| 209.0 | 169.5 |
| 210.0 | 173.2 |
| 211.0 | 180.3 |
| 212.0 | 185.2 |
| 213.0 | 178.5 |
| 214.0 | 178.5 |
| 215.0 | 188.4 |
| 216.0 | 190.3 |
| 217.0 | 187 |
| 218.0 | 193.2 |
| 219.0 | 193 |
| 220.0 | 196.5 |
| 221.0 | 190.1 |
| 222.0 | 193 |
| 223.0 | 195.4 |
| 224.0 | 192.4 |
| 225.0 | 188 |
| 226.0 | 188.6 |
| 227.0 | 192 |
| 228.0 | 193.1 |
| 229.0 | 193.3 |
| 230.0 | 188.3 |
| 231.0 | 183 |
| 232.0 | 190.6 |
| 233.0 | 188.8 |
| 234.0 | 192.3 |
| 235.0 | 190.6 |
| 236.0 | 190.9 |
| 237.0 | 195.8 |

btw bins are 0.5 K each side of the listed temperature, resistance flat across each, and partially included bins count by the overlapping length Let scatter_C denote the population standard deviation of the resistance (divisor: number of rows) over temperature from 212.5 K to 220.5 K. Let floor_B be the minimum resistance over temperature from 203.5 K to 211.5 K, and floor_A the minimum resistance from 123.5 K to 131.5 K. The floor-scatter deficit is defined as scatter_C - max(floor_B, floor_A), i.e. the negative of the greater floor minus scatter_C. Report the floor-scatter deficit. -155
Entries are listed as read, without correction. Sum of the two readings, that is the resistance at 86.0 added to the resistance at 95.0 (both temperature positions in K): 294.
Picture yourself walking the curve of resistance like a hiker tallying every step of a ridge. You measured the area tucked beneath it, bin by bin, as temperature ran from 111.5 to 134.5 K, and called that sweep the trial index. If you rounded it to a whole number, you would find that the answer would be 4007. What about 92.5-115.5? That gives 3716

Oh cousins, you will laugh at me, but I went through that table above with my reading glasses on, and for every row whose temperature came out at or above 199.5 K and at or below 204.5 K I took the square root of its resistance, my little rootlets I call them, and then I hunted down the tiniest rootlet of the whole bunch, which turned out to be 12.2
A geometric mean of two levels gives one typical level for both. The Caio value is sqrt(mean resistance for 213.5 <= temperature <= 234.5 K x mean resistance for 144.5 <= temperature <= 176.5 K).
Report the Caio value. 183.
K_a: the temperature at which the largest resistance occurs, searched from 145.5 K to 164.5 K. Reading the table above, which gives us 146.0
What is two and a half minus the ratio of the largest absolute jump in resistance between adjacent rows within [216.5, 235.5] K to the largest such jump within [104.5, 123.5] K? 1.82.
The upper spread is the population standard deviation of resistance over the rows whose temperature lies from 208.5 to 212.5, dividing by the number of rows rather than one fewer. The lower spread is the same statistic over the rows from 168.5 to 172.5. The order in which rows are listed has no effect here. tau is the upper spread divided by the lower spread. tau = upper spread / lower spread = 0.71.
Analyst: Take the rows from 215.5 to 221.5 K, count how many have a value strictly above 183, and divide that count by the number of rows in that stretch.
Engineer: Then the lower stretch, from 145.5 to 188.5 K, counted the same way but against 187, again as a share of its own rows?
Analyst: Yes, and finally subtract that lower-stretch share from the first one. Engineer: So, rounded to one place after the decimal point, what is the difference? 0.6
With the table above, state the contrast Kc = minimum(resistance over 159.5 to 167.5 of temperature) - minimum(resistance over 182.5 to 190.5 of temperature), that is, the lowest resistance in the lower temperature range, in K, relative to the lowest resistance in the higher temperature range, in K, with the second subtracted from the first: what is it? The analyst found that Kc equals -21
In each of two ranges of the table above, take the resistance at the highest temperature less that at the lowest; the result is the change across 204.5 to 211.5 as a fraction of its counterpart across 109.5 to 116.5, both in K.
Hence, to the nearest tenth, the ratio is -8.7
